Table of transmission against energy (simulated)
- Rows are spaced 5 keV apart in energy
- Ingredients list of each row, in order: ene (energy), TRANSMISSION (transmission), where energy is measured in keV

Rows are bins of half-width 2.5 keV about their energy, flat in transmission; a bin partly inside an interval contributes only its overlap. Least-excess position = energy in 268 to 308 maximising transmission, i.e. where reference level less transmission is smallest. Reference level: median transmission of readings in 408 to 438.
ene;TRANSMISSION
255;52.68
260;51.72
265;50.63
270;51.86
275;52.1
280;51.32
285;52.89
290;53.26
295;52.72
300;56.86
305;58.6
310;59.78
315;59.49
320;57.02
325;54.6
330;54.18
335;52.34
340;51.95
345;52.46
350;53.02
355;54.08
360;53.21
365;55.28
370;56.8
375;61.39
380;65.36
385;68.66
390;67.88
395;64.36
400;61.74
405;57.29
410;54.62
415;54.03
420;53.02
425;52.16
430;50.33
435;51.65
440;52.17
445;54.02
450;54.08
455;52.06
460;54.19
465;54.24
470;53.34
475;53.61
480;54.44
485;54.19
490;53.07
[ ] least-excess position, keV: 305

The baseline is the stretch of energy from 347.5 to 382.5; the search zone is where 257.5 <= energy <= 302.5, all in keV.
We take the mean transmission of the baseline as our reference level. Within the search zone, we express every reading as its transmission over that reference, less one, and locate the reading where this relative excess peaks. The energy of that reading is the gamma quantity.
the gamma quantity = 300 keV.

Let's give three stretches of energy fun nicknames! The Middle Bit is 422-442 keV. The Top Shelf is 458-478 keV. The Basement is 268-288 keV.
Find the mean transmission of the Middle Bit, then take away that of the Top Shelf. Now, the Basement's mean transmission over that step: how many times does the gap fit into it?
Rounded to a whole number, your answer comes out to -23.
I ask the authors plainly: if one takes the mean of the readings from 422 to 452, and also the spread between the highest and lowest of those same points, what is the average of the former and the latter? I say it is 28.1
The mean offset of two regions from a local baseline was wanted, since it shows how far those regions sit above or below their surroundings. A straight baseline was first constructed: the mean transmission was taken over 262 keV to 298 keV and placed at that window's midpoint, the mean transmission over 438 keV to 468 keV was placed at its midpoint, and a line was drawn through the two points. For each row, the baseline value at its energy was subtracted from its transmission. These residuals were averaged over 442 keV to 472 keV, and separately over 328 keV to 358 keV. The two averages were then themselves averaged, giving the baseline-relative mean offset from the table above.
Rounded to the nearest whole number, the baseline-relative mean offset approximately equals 0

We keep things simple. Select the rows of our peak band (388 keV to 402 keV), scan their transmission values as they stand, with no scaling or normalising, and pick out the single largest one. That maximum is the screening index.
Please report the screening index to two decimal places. 67.88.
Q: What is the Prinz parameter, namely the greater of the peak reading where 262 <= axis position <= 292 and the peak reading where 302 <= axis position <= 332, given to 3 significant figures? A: 59.8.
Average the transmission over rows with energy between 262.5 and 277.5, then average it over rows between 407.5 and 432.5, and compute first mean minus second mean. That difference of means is -1.3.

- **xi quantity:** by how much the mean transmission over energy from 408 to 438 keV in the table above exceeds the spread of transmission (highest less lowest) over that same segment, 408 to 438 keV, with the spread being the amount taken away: 48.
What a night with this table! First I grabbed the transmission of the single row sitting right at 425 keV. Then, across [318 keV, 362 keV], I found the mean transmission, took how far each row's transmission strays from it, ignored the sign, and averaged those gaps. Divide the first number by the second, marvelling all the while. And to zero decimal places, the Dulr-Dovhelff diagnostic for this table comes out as 44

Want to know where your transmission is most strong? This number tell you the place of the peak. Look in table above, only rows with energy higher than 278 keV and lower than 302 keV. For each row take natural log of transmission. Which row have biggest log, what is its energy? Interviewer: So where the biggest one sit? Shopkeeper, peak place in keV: 300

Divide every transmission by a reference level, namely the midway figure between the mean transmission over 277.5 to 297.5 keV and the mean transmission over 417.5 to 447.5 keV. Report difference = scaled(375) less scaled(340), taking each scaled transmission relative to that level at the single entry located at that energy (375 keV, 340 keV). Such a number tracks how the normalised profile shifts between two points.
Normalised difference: 0.18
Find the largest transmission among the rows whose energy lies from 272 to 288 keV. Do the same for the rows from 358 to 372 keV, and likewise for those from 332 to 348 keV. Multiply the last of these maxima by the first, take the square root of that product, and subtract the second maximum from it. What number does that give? -4.1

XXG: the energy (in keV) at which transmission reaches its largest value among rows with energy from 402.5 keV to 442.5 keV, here 405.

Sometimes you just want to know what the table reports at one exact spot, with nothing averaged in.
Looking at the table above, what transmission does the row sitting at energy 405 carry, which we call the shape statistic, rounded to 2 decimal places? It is 57.29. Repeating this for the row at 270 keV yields 51.86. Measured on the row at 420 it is 53.02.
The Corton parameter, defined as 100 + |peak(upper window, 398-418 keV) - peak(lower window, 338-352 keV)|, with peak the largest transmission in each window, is 109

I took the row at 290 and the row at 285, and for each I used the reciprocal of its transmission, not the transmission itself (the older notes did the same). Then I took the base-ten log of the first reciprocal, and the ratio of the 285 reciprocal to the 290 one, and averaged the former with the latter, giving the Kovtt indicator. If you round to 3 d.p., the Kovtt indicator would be -0.360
